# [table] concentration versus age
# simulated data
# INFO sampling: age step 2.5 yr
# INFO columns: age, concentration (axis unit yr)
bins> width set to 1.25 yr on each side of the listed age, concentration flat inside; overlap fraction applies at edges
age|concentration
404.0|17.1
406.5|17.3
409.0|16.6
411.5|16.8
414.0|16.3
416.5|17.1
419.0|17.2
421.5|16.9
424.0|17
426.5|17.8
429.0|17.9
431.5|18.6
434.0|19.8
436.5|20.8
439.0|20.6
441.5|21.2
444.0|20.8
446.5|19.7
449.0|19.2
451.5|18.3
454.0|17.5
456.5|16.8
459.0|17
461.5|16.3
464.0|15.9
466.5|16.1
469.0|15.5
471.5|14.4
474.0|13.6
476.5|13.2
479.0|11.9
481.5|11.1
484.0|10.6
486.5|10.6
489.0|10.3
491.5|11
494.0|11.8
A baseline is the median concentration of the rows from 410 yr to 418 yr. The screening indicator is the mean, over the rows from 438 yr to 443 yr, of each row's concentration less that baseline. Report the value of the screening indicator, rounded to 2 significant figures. 4.1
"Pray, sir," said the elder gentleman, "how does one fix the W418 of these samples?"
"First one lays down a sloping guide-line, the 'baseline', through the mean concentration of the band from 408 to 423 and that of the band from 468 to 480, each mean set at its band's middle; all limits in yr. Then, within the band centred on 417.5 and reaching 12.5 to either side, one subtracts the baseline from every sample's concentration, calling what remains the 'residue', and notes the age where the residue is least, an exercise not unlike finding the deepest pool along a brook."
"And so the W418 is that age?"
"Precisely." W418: 414.0 yr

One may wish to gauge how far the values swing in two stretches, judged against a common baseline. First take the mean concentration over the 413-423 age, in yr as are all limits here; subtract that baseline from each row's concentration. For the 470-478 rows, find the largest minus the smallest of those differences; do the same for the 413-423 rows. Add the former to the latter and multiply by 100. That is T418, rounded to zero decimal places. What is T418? 210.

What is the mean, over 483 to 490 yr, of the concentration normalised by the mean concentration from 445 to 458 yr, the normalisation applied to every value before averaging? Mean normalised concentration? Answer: 0.57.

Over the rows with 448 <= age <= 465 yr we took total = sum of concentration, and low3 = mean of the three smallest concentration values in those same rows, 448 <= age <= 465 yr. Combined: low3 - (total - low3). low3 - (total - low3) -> -88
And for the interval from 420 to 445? -157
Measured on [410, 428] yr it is -86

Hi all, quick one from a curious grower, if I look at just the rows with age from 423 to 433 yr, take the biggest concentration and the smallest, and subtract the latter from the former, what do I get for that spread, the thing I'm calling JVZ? 1.6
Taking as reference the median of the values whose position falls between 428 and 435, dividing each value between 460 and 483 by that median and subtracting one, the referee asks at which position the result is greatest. 461.5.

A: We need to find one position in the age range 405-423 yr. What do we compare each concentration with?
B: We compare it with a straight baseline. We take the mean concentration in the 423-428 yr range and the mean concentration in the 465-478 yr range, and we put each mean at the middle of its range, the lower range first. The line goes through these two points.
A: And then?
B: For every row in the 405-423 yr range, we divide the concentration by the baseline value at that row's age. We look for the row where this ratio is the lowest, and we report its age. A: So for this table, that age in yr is 414.0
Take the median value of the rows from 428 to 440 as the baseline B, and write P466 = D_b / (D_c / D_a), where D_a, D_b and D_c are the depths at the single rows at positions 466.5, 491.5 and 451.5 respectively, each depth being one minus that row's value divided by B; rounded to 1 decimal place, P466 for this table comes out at 1.1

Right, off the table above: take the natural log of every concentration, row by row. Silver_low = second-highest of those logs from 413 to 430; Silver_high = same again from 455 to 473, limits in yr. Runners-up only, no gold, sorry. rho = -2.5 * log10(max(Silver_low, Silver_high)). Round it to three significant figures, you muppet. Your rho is -1.15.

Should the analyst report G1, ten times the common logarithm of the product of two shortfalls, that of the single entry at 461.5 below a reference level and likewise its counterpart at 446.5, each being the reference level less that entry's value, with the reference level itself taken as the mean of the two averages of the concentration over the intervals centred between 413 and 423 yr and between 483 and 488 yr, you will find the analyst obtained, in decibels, 12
